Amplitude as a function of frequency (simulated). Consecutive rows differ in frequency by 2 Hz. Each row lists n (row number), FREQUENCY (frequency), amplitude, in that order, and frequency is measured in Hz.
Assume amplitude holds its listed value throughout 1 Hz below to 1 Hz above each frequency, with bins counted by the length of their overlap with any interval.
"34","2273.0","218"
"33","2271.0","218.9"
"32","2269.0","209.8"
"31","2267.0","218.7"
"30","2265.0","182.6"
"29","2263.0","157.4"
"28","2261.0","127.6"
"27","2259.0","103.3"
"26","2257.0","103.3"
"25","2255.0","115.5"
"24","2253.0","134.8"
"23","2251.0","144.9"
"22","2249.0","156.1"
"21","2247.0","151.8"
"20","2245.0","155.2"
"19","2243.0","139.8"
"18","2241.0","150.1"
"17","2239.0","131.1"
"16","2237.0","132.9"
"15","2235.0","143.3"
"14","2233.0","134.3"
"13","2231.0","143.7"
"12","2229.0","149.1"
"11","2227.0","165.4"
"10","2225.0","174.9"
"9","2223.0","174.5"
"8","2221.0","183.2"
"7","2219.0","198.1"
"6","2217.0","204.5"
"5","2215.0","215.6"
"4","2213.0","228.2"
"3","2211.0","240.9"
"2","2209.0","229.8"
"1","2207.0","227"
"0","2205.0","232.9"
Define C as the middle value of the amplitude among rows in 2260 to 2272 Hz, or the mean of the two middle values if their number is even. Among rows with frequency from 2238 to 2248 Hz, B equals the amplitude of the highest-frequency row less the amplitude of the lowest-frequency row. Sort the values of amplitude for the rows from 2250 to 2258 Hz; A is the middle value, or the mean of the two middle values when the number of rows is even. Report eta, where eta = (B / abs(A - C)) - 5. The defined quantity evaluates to -4.71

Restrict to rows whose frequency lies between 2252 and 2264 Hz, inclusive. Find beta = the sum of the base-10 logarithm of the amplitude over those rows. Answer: 12.5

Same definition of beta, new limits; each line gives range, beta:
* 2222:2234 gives 13.2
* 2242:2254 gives 13.0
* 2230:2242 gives 12.9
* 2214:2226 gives 13.7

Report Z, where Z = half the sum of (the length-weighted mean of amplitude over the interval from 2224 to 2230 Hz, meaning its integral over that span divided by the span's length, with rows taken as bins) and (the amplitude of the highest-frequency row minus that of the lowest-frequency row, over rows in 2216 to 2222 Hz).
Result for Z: 71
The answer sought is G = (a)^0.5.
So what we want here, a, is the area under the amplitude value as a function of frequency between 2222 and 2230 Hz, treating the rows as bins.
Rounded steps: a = 1328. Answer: 36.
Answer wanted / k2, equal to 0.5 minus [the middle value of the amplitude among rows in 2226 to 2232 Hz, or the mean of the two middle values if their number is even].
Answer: -149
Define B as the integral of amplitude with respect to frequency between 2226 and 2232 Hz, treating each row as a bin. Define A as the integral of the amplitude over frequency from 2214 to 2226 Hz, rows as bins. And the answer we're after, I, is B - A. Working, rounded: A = 2302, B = 916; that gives -1385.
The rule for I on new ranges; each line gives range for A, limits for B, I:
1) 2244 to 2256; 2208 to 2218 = 521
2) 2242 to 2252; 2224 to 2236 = 326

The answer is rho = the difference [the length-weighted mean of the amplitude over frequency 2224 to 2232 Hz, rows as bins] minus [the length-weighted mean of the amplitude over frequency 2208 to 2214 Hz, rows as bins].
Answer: -75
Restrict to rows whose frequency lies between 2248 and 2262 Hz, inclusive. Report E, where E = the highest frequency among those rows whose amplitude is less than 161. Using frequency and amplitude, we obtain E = 2261.0 Hz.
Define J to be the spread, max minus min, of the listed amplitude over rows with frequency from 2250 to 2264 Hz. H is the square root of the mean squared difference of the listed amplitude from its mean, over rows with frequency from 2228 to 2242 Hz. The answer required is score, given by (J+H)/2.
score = 31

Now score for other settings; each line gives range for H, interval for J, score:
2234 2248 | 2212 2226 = 31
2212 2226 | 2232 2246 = 22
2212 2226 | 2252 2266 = 49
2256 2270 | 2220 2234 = 47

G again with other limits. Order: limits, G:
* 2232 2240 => 33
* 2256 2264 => 31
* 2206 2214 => 43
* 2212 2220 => 41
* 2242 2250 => 35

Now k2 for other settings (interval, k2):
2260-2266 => -157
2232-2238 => -134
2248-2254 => -144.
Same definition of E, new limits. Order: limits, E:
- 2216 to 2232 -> 2231.0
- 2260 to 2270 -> 2263.0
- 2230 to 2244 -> 2243.0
